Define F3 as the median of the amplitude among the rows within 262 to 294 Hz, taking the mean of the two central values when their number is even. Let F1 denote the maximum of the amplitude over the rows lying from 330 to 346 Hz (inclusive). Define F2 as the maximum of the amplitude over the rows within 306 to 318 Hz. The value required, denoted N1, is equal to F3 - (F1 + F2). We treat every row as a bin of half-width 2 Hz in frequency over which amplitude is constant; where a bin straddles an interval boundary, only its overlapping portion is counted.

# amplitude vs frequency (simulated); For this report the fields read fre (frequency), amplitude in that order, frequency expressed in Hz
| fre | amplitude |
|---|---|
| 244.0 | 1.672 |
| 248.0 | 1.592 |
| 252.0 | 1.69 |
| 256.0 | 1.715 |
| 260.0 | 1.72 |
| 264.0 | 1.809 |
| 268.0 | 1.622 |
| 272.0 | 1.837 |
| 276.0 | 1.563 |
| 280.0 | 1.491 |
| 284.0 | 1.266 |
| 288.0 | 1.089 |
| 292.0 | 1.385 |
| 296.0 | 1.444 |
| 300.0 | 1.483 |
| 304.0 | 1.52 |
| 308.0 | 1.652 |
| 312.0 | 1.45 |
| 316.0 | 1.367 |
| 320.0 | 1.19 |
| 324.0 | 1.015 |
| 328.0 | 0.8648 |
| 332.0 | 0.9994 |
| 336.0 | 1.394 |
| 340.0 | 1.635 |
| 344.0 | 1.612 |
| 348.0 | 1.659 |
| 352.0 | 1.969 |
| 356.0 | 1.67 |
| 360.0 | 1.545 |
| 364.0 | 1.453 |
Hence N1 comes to -1.76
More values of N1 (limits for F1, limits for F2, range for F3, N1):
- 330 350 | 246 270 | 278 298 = -2.08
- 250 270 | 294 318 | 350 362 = -1.79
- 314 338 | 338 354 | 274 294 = -1.98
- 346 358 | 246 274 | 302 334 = -2.53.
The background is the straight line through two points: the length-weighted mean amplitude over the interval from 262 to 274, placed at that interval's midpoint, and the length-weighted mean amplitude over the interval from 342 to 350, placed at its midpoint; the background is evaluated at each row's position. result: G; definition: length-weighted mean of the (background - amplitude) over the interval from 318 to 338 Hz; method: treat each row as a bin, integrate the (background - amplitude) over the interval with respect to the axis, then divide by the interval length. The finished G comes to 0.57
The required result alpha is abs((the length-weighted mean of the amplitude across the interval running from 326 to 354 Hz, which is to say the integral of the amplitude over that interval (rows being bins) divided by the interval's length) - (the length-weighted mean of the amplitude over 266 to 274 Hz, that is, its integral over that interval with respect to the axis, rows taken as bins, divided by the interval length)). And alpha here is 0.28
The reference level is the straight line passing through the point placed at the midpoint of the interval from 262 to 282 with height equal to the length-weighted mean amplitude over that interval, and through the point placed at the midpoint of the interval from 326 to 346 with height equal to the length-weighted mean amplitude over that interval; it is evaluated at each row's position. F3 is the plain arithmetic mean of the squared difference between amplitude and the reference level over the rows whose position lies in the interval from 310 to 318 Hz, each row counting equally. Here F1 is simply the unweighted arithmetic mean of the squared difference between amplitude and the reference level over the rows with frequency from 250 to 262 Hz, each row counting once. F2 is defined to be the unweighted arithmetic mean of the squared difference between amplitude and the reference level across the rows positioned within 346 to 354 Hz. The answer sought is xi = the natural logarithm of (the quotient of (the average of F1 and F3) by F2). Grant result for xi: -5.2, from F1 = 0.003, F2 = 0.4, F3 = 0.001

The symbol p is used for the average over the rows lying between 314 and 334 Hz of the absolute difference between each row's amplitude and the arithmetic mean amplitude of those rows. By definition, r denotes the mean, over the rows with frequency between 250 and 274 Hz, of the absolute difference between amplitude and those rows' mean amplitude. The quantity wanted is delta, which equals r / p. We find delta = 0.40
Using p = 0.15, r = 0.06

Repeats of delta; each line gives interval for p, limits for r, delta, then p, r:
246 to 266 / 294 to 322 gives 1.84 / 0.05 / 0.09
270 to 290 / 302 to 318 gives 0.41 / 0.22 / 0.09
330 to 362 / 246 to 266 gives 0.28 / 0.19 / 0.05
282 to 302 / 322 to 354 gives 2.61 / 0.12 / 0.33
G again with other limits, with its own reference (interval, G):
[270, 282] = 0.11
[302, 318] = 0.19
